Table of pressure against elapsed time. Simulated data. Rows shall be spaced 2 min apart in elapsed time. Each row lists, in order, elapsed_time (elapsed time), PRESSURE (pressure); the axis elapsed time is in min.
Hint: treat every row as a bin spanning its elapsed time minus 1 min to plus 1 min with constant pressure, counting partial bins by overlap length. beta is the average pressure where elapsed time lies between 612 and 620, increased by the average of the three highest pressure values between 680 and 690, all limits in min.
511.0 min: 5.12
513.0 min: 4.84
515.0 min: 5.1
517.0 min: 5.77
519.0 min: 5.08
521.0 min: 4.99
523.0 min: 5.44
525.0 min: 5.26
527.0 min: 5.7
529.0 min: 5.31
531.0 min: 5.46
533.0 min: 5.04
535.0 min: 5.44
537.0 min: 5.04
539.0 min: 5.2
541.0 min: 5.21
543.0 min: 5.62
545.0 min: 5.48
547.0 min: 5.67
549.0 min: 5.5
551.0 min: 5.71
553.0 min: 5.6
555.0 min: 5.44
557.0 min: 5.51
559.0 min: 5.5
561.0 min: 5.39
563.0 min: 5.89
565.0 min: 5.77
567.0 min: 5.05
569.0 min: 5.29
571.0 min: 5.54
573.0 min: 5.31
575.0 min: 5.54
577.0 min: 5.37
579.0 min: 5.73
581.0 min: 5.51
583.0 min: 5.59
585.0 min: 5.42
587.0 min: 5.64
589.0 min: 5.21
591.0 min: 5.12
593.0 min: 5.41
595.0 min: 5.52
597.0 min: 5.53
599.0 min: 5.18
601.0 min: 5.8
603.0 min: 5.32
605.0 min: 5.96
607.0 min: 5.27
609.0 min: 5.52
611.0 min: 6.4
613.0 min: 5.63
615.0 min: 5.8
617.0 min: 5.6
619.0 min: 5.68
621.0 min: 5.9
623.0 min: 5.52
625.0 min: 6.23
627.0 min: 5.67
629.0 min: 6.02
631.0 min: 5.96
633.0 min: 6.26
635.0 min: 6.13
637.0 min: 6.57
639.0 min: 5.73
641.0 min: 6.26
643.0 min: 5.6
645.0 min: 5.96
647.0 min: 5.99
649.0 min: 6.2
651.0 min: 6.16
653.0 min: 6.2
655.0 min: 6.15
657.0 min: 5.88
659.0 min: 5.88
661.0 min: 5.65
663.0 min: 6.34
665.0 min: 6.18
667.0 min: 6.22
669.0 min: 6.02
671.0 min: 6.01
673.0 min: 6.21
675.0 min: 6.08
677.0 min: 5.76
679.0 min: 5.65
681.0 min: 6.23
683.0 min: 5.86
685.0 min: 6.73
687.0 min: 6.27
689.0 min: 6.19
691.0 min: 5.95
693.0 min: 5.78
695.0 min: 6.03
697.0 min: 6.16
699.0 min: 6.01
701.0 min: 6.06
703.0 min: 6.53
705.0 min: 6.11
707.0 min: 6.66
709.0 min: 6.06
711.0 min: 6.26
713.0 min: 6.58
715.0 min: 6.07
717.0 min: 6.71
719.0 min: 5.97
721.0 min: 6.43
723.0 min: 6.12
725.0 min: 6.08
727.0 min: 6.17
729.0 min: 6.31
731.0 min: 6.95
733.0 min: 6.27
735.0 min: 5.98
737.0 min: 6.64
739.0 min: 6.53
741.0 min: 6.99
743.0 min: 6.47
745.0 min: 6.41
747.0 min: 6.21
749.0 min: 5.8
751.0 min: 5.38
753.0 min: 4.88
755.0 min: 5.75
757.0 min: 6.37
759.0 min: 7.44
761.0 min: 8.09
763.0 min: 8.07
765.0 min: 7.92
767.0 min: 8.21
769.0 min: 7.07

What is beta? 12.1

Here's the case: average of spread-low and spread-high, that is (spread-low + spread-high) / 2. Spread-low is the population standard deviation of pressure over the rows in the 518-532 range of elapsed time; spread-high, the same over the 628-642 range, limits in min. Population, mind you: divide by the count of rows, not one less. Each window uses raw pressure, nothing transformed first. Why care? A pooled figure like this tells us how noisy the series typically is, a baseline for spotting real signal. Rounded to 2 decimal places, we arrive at 0.24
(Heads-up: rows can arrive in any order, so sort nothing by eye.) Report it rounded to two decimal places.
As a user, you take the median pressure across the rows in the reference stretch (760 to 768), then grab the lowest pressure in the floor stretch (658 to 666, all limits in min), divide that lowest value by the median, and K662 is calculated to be 0.70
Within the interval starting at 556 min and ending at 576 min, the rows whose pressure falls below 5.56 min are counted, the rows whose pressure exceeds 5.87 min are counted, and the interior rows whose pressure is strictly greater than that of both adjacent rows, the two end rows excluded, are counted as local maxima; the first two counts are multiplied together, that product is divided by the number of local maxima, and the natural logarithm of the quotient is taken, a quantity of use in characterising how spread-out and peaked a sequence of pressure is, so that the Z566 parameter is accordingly 1.4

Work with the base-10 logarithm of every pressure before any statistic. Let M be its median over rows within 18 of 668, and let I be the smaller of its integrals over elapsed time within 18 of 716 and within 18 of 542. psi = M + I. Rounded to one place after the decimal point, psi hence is 27.2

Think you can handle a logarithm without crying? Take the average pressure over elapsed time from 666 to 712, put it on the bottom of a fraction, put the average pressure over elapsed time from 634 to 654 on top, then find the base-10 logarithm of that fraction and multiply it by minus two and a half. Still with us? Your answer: 0.008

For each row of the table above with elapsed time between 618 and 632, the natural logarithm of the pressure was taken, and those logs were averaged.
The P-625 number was 1.77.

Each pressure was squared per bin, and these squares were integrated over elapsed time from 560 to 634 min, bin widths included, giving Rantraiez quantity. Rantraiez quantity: 2336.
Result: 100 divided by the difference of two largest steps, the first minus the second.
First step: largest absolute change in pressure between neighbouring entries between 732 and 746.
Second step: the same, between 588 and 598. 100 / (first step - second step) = 270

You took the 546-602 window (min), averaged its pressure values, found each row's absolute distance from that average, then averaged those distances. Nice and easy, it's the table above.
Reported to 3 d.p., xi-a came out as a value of 0.158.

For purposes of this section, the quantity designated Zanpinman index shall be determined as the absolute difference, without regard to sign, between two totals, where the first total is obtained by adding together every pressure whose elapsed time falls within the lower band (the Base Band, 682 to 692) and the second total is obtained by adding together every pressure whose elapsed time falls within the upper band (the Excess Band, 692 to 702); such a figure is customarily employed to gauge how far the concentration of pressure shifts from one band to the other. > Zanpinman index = 1.0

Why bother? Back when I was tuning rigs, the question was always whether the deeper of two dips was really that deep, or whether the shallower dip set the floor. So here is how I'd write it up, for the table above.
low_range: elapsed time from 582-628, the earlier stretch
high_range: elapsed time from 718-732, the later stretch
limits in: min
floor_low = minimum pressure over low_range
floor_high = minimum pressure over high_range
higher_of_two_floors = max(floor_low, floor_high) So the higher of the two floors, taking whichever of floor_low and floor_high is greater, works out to 6.0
